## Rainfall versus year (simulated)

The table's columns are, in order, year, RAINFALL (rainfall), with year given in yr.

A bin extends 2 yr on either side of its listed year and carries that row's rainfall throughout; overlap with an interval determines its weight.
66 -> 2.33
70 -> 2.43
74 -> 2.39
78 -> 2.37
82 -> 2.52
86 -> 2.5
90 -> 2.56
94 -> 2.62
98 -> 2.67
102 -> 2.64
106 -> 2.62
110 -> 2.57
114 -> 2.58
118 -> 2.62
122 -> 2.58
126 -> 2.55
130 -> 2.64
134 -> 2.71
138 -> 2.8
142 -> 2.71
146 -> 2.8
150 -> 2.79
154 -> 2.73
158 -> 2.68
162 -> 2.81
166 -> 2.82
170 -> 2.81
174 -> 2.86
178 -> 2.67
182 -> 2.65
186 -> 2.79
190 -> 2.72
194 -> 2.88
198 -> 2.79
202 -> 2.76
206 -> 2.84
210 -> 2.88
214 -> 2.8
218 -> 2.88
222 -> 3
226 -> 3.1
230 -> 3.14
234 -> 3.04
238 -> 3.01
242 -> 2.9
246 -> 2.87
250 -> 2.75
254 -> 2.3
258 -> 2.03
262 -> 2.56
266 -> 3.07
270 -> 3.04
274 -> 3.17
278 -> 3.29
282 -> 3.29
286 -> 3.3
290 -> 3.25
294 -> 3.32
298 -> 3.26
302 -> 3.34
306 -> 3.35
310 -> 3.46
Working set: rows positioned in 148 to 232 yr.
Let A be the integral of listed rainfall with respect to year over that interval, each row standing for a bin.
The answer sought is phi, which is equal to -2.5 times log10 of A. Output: -5.9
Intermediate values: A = 238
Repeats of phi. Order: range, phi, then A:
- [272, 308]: -5.2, 118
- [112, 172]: -5.5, 163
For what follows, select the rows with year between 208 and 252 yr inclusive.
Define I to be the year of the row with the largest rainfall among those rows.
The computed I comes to 230 yr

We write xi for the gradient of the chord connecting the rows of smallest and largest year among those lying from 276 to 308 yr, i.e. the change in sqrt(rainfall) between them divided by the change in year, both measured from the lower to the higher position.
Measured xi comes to 0.0006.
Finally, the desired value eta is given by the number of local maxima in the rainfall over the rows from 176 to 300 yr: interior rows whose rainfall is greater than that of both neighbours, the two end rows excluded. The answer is 7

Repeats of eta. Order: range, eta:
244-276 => 1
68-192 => 8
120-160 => 2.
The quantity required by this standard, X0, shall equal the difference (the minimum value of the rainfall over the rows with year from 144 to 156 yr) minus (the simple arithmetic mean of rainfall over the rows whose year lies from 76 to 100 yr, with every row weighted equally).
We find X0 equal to 0.2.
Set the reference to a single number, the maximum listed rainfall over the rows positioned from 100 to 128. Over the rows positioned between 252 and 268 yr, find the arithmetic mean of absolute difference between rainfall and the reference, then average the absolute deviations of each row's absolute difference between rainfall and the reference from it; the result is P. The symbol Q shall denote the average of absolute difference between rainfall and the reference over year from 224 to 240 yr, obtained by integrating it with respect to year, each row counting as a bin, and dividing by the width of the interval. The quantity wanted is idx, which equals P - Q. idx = -0.28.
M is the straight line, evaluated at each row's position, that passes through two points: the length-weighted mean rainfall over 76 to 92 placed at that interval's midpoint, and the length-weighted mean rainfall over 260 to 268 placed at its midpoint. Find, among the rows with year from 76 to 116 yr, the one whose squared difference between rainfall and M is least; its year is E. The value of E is 86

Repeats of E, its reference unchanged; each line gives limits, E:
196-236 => 202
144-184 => 178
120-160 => 126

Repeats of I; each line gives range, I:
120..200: 194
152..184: 174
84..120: 98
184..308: 306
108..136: 134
